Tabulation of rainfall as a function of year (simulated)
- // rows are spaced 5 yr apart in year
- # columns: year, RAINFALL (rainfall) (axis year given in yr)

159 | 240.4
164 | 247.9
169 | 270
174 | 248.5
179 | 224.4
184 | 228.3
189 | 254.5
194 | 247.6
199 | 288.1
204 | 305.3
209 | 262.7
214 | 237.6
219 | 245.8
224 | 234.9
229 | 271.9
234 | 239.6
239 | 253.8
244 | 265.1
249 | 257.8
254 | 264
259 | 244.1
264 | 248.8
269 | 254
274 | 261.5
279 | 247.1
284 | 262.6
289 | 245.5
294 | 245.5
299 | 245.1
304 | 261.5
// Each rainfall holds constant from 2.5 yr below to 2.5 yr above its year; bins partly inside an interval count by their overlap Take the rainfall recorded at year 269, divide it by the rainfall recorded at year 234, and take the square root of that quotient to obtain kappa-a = 1.030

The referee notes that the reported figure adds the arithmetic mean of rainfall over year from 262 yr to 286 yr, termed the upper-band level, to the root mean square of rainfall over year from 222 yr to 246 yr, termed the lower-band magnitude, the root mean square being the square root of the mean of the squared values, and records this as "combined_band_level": 508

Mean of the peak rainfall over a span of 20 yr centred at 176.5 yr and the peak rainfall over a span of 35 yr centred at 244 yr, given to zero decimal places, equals 271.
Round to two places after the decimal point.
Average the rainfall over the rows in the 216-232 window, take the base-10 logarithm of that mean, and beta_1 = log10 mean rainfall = 2.40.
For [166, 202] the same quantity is 2.40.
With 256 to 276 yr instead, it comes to 2.40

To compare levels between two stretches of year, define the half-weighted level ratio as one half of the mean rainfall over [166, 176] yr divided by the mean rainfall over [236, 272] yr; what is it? 0.508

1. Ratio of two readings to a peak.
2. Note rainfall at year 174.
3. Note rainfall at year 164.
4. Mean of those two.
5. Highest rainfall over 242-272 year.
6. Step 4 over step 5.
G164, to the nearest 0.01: 0.94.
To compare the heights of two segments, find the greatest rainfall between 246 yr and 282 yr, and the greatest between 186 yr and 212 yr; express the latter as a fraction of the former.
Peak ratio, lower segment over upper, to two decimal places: 1.16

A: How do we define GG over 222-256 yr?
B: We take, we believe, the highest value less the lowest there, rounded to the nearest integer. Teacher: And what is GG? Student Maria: 37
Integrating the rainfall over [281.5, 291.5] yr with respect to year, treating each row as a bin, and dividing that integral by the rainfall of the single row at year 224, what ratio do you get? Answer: 11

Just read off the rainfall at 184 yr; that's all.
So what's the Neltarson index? 228.3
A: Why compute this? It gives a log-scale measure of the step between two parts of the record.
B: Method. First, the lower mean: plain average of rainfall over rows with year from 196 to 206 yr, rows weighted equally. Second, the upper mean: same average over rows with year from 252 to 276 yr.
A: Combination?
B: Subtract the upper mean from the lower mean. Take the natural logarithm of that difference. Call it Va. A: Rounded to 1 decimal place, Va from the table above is 3.7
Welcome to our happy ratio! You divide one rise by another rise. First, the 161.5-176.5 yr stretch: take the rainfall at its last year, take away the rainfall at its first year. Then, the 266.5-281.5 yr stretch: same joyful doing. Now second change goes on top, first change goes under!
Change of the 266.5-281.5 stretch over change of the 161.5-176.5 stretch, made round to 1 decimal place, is -11.5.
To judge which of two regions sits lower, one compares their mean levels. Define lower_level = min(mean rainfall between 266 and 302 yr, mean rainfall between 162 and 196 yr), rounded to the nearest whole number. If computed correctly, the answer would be 246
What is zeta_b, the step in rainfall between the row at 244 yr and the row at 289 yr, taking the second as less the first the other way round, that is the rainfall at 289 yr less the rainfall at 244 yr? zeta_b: -20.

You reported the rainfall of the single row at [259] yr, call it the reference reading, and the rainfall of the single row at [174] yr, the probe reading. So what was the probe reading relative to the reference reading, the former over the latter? 1.02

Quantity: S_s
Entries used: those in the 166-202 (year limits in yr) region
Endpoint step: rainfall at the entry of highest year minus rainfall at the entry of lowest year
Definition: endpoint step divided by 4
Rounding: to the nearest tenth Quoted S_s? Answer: 4.5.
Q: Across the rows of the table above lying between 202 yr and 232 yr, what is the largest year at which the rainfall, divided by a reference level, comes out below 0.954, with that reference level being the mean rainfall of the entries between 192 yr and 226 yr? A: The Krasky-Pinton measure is 224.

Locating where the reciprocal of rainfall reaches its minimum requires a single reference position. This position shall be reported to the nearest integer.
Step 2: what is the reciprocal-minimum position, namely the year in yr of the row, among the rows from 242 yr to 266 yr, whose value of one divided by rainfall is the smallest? 244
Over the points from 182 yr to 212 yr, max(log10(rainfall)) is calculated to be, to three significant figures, 2.48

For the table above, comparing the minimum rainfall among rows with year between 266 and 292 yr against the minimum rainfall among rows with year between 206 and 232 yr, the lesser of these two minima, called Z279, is 234.9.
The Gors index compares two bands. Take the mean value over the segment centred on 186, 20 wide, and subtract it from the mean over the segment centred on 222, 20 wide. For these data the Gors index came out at 9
